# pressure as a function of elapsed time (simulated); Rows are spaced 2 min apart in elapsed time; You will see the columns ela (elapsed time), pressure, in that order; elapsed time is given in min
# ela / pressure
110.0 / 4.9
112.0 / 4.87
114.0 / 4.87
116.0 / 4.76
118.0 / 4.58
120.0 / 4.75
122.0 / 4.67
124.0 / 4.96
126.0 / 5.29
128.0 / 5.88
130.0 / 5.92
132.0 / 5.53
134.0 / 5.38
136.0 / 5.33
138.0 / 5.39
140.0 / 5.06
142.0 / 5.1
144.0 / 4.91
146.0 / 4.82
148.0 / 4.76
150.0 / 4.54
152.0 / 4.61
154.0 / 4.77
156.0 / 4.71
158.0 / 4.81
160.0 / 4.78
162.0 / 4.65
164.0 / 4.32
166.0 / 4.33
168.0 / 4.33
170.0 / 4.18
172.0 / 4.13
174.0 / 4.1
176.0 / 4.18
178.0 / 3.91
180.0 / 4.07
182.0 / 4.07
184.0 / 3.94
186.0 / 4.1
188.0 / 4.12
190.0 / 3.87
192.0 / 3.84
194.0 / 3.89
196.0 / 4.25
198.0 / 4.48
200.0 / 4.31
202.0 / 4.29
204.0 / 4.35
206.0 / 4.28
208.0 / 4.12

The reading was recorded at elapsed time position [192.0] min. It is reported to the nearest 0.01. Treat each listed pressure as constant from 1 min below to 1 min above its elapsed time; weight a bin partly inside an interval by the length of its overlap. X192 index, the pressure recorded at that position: 3.84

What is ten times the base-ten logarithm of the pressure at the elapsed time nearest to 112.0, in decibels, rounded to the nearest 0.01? 6.88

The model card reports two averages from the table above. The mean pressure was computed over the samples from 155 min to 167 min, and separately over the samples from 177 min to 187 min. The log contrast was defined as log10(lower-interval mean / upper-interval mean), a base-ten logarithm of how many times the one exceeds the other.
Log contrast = 0.06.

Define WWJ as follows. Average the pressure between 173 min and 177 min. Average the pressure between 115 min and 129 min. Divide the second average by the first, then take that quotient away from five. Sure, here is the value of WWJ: 3.80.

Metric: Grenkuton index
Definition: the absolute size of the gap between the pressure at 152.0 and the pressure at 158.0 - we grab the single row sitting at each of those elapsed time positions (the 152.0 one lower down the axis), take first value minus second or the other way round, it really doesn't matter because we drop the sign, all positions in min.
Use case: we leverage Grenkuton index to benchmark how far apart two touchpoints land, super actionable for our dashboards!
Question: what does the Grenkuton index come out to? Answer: 0.20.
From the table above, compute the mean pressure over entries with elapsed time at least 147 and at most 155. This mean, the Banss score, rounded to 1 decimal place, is 4.7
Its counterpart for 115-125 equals 4.7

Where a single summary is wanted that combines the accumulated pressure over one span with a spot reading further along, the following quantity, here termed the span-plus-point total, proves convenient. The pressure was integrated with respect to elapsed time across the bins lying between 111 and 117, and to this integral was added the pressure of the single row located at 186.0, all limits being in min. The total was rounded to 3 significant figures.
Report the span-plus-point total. 33.1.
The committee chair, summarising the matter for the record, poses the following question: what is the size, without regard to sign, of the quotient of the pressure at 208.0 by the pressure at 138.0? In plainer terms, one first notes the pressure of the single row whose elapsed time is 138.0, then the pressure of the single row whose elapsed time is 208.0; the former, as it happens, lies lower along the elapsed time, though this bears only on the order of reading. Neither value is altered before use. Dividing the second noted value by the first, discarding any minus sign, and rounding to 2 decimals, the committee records 0.76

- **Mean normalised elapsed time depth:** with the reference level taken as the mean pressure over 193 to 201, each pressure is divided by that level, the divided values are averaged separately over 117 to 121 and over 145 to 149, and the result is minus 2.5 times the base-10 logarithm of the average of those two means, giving -0.120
